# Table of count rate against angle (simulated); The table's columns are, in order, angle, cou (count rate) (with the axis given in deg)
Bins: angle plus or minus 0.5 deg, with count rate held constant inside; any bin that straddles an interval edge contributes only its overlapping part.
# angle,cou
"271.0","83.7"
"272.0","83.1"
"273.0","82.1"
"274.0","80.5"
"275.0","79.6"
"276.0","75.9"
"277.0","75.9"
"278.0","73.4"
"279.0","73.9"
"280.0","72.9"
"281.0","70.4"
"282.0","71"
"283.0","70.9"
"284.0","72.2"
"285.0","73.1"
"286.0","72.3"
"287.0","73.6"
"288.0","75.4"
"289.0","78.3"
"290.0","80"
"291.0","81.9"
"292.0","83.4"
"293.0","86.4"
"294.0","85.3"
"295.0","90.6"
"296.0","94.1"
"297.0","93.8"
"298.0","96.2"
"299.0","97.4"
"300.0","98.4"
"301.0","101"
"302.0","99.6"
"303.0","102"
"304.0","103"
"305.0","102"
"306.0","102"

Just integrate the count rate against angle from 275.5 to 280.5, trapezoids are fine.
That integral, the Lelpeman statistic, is 372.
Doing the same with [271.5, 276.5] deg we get 401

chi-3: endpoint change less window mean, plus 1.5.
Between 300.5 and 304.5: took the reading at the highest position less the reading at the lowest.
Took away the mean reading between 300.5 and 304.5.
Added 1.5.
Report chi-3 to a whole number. -98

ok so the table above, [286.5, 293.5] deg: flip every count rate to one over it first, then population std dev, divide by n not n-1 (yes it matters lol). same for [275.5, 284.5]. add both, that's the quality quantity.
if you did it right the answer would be 0.0010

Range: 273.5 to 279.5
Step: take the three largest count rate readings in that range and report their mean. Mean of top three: 79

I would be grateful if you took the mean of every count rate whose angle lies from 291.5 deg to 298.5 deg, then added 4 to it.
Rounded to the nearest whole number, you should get 94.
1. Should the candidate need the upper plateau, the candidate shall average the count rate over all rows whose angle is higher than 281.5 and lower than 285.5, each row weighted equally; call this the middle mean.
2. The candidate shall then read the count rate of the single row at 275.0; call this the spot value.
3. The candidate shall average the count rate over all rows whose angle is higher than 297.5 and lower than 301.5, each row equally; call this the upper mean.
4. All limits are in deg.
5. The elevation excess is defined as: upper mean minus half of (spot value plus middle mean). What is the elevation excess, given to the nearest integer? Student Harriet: 23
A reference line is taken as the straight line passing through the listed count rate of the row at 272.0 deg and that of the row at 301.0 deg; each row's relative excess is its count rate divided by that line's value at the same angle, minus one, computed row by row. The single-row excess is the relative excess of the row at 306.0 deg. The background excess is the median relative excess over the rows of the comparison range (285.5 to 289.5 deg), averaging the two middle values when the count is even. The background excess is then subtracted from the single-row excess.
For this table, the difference 0.18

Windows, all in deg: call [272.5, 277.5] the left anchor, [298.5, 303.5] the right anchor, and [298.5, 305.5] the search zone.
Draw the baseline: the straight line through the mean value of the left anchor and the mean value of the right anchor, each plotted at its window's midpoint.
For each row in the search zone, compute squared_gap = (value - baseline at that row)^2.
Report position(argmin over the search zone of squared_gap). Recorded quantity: 300.0 deg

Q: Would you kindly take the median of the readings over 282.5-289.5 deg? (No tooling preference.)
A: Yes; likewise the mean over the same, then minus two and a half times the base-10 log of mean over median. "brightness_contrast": -0.0087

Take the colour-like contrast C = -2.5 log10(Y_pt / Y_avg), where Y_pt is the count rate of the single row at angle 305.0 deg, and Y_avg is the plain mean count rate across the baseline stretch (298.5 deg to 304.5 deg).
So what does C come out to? -0.02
